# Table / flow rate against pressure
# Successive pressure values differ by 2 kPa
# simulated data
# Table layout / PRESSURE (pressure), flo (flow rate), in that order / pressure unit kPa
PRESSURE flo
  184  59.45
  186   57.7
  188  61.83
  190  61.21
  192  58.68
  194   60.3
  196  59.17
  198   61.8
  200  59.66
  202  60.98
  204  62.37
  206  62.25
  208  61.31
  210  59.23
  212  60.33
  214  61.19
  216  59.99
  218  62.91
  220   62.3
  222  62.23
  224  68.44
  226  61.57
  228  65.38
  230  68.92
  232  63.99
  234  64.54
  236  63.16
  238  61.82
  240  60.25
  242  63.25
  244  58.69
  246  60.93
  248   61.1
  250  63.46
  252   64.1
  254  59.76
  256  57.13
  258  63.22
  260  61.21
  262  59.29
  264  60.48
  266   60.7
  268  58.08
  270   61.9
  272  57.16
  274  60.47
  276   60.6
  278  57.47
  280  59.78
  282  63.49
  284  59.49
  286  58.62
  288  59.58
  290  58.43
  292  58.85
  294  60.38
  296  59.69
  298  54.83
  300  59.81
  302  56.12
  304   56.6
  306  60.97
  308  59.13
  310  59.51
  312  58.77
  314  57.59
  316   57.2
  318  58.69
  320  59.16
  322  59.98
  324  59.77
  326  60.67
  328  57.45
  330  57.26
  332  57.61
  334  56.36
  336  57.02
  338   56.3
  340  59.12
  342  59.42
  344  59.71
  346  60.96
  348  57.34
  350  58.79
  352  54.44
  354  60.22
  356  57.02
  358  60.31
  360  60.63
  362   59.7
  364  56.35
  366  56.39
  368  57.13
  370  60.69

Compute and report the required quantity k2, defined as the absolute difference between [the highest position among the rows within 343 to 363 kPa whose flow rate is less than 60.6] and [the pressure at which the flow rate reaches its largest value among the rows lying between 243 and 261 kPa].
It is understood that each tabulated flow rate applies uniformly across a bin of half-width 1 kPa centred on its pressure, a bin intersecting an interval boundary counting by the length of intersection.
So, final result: 110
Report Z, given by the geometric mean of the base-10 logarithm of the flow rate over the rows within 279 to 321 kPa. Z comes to 1.77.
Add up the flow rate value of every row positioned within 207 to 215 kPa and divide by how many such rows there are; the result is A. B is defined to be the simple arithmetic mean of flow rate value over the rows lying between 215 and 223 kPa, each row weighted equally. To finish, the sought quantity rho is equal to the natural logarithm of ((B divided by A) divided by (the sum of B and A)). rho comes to -4.79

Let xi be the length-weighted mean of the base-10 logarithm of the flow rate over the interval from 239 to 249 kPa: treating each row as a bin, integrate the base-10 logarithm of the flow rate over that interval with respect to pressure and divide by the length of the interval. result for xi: 1.784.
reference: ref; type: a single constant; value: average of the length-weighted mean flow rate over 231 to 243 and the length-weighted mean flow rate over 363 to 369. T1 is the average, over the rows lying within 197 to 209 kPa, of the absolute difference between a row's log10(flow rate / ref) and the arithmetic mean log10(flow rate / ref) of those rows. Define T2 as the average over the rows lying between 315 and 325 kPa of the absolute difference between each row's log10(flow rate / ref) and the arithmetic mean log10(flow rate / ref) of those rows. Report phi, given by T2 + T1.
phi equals 0.0113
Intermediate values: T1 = 0.005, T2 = 0.006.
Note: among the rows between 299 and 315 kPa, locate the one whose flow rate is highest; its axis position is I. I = 306 kPa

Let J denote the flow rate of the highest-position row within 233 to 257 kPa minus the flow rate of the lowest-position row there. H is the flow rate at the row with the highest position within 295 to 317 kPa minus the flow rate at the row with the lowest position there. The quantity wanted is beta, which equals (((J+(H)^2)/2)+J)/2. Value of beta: -4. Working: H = -2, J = -7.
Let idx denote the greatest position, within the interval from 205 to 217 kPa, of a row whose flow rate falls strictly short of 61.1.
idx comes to 216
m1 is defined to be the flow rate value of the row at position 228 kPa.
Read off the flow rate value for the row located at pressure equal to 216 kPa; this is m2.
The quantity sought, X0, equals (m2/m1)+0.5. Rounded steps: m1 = 65.38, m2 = 59.99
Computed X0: 1.42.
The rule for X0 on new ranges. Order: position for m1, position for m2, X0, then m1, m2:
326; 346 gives 1.50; 60.67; 60.96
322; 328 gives 1.46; 59.98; 57.45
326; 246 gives 1.50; 60.67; 60.93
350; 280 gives 1.52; 58.79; 59.78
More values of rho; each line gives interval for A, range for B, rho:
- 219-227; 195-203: -4.87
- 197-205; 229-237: -4.78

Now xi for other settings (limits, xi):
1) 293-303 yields 1.764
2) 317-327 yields 1.776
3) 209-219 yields 1.783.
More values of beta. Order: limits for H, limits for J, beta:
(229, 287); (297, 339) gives 28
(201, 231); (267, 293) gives 16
